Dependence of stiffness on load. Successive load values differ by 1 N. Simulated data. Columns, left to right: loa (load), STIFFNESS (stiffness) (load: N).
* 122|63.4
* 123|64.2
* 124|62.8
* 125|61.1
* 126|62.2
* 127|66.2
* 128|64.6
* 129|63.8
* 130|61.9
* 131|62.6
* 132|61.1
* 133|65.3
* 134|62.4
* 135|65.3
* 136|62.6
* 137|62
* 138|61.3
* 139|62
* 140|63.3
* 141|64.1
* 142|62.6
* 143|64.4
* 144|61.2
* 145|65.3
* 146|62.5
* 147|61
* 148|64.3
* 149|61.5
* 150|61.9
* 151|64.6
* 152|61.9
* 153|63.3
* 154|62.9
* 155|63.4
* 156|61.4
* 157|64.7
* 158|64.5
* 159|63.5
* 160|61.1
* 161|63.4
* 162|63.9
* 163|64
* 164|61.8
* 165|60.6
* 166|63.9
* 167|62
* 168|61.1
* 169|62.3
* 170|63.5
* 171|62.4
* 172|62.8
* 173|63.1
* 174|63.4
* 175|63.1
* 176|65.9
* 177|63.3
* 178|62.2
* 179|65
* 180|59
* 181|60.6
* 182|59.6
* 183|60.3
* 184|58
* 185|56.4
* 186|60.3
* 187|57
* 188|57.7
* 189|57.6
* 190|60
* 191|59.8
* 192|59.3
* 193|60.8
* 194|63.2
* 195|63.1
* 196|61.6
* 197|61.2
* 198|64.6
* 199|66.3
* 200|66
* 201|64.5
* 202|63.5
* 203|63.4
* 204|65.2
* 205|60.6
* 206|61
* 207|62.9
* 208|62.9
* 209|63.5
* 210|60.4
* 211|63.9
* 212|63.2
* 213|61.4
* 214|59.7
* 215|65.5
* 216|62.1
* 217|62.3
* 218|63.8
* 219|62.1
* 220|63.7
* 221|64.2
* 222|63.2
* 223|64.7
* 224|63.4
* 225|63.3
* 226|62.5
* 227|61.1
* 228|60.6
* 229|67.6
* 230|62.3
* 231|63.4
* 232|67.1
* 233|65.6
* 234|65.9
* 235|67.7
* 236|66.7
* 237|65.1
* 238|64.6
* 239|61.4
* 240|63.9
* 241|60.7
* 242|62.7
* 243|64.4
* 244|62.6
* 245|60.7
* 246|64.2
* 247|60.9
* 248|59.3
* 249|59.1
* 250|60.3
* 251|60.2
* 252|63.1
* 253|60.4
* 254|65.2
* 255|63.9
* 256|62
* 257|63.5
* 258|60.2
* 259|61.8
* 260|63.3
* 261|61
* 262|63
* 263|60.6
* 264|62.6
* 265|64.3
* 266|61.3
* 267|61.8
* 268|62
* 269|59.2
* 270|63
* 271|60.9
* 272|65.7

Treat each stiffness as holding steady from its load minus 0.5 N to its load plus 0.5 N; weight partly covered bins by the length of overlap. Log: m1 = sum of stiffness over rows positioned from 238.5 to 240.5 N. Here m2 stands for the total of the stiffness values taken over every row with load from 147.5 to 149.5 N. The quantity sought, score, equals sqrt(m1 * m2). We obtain 126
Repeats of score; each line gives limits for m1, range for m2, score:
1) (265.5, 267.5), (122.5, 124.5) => 125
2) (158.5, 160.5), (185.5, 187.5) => 121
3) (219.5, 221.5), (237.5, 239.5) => 127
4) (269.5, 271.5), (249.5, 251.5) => 122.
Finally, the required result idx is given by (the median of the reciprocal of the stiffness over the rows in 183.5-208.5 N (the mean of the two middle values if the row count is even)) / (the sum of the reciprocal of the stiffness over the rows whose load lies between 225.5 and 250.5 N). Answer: 0.0413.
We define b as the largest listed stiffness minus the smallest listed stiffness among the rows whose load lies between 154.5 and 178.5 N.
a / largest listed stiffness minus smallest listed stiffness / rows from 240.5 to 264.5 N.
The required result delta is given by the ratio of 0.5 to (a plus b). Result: 0.044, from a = 6.1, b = 5.3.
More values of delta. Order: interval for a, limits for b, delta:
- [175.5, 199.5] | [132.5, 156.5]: 0.035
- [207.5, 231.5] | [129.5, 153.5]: 0.041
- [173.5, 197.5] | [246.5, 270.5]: 0.032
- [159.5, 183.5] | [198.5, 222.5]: 0.037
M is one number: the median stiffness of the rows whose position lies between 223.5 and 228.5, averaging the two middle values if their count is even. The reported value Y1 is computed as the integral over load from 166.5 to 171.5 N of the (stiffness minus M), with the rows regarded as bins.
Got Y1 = -1.2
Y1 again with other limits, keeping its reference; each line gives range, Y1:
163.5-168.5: -3.1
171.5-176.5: 5.8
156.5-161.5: 4.7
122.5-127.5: 4.0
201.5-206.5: 1.2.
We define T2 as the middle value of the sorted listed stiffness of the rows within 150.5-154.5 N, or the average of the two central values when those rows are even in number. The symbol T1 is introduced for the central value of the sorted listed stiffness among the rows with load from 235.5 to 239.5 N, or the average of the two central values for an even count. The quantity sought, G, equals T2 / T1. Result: 0.97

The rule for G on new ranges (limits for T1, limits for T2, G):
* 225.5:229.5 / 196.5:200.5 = 1.06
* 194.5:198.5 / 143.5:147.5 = 0.99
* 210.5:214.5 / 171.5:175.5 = 1.01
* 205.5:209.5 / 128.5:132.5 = 0.99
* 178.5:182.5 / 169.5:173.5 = 1.05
